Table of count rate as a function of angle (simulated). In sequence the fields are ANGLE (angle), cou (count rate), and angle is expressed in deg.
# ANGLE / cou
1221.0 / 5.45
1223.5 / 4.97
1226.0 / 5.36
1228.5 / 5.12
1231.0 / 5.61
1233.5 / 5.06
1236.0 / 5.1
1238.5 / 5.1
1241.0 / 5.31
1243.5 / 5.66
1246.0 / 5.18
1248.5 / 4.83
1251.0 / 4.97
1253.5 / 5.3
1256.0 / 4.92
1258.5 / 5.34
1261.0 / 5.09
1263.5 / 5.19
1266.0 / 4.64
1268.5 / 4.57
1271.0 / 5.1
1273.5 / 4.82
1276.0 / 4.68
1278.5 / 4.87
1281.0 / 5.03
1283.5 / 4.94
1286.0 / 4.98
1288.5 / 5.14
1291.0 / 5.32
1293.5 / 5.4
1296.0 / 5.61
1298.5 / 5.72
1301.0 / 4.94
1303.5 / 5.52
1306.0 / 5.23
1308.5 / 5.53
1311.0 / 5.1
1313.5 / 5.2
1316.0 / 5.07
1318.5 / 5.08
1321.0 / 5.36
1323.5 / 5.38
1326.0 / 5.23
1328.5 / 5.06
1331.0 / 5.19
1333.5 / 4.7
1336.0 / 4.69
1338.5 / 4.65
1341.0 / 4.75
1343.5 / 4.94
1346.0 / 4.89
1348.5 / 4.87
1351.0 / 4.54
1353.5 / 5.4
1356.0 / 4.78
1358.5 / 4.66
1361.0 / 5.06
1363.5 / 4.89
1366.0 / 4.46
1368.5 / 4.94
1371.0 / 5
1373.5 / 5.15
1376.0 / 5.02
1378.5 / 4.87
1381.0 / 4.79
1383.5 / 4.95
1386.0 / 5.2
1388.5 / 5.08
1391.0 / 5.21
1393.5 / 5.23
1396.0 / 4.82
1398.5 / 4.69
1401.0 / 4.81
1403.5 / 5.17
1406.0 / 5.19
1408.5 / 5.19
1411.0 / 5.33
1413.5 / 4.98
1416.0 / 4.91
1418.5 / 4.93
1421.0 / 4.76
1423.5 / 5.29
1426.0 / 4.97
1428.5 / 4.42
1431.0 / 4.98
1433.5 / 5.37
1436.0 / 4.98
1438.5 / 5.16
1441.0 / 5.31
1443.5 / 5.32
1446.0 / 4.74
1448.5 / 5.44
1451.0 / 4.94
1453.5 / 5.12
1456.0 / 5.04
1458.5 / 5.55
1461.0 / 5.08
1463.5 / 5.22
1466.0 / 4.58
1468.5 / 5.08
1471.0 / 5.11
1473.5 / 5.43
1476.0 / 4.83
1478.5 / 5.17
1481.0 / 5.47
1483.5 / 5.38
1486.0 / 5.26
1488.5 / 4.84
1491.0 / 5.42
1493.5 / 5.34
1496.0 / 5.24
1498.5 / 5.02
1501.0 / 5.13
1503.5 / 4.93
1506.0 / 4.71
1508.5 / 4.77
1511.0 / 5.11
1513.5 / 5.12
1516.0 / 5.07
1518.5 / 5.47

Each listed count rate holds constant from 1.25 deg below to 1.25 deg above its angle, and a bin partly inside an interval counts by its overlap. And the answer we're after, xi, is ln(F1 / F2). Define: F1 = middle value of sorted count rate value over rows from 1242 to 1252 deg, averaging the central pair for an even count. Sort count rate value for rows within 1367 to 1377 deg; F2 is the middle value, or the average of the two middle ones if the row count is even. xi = 0.01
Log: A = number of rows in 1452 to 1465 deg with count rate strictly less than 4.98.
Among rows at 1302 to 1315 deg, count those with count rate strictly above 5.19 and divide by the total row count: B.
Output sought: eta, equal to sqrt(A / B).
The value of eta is 0.0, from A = 0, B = 0.8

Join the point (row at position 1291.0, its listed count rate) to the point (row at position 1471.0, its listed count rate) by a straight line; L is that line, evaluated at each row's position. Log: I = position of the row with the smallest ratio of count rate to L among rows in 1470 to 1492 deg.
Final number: 1476.0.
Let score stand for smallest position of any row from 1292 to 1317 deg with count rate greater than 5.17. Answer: 1293.5 deg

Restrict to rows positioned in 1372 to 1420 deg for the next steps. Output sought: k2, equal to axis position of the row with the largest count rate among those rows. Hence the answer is 1411.0 deg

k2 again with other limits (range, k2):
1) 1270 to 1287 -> 1271.0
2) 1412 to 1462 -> 1458.5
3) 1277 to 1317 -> 1298.5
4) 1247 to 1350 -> 1298.5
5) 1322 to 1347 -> 1323.5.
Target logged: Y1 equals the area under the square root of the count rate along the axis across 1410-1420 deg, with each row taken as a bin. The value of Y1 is 22.4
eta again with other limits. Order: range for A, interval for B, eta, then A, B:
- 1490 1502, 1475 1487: 0.0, 0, 0.6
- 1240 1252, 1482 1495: 1.6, 2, 0.8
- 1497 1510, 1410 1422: 3.9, 3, 0.2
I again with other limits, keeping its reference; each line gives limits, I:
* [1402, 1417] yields 1416.0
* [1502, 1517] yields 1506.0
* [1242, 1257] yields 1248.5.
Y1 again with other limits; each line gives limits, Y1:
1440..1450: 22.8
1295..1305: 23.3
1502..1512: 22.1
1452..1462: 22.8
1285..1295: 22.9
